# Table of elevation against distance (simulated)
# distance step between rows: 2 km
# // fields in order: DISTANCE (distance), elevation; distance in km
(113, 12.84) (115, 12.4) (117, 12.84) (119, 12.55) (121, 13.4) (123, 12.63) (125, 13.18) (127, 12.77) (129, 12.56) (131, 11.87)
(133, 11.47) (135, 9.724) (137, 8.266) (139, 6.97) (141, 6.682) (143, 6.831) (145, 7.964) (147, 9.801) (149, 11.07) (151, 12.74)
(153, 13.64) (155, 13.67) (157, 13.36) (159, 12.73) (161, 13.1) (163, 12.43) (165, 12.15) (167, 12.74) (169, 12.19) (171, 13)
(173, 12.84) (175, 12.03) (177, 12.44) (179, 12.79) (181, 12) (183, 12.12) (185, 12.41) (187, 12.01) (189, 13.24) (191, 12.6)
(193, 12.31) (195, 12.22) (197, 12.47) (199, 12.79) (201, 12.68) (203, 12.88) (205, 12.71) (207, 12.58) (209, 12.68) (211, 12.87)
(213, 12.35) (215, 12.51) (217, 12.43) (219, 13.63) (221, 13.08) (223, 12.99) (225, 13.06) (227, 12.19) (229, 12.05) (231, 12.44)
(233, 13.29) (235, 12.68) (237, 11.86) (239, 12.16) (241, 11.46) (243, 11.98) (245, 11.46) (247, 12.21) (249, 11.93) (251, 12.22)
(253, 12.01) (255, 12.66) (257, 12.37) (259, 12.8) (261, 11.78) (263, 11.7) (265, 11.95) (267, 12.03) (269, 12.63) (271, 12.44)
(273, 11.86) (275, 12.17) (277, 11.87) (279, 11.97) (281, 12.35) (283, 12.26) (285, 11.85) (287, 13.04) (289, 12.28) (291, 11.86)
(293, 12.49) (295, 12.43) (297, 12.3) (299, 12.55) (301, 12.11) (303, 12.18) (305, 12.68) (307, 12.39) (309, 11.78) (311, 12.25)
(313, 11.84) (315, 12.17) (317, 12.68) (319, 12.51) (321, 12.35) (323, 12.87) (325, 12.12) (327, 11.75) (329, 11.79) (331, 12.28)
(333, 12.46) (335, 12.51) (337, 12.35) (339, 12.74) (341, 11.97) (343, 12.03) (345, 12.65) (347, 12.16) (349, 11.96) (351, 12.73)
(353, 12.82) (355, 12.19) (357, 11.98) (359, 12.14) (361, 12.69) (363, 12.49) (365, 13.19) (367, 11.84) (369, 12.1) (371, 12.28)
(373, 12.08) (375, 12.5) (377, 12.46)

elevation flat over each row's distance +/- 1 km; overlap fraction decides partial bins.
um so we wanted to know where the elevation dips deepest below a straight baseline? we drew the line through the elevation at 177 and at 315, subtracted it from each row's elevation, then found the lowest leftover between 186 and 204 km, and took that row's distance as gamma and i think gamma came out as 187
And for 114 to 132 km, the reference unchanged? 131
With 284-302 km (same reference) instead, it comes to 285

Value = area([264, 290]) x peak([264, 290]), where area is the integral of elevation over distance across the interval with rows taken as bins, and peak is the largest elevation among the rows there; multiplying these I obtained 4139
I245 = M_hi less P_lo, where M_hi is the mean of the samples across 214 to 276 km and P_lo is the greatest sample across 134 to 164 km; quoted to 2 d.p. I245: -1.35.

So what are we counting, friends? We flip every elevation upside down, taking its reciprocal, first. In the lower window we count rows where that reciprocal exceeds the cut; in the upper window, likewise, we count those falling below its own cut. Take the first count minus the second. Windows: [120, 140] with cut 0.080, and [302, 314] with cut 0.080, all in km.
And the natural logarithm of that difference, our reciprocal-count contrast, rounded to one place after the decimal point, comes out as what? 1.4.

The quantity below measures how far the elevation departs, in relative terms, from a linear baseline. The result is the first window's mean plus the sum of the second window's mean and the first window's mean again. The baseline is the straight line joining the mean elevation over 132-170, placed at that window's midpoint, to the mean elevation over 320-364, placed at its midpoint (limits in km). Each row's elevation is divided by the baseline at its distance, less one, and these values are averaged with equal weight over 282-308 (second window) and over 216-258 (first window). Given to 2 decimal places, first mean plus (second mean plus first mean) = 0.18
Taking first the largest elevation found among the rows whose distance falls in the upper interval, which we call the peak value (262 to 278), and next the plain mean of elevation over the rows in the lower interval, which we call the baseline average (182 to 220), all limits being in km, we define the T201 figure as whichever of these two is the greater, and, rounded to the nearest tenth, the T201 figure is 12.6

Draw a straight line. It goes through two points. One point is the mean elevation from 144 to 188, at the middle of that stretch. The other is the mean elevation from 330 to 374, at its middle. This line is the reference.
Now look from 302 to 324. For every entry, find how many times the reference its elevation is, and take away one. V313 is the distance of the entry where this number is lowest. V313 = 309 km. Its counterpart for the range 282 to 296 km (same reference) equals 285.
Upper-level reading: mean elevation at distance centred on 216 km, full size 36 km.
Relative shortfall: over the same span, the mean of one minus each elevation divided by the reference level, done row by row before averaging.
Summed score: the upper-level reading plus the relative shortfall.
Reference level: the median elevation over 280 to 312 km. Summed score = 12.7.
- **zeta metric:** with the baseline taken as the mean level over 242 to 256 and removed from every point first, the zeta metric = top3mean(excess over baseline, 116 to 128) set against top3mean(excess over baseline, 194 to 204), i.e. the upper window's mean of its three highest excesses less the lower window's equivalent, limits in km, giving -0.36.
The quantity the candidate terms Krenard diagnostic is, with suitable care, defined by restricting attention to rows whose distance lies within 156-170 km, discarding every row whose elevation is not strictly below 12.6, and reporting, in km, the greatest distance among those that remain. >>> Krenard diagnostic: 169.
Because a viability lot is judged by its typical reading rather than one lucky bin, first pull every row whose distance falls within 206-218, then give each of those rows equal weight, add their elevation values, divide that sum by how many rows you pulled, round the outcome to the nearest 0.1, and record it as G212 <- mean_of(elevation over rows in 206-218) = 12.6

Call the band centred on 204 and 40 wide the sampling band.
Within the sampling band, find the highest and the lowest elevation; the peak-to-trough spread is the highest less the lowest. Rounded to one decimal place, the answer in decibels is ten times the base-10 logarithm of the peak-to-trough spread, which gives 2.1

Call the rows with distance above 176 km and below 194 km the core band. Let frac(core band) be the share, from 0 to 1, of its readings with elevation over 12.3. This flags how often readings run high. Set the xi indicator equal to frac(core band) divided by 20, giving 0.033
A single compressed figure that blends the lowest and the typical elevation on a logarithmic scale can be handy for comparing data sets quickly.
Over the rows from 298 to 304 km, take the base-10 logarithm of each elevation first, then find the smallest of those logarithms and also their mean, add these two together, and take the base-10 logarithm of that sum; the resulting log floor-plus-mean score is 0.337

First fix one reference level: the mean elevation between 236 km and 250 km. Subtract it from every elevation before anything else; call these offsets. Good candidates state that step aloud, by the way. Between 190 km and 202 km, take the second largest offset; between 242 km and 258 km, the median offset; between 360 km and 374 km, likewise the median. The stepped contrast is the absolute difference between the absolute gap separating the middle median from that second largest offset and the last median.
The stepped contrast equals 0.16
